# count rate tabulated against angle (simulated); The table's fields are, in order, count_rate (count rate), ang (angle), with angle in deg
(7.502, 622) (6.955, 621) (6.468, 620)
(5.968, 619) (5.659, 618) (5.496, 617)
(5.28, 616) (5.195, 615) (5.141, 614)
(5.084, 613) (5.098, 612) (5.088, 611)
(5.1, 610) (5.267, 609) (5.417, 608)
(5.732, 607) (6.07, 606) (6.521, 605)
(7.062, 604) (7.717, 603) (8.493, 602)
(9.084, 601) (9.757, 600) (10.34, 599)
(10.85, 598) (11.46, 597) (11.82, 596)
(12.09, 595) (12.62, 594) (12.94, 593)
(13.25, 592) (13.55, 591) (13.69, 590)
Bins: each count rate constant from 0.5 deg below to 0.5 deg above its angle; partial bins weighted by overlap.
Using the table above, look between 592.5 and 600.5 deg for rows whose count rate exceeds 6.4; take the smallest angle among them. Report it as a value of 593 deg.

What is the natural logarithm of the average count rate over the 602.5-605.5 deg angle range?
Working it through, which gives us 1.96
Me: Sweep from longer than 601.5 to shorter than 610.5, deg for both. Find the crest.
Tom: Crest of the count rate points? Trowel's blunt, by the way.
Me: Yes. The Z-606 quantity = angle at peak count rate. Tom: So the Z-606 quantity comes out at 602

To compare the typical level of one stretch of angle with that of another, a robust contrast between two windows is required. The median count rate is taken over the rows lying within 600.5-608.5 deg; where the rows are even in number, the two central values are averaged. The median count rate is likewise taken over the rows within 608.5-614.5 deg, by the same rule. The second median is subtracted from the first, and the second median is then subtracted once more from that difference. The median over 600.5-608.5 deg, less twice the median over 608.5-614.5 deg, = -3.4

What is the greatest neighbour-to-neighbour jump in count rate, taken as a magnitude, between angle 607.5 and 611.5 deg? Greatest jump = 0.2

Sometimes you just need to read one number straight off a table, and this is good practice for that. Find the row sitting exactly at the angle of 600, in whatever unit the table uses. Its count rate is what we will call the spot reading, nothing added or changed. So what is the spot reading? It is 9.757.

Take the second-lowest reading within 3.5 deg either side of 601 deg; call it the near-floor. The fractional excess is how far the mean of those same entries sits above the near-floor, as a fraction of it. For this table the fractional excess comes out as 0.17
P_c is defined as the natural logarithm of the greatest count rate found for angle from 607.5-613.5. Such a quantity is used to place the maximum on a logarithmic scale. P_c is 1.7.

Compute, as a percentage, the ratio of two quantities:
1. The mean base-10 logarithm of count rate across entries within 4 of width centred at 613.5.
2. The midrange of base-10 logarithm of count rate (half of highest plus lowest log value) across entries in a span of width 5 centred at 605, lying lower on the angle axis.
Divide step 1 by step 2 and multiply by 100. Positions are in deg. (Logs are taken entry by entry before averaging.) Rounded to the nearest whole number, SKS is 86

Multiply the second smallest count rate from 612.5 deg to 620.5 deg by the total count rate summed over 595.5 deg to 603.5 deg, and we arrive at 409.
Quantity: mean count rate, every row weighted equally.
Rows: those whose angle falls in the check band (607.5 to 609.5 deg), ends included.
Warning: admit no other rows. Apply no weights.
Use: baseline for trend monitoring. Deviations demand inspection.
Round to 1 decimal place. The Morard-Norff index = 5.3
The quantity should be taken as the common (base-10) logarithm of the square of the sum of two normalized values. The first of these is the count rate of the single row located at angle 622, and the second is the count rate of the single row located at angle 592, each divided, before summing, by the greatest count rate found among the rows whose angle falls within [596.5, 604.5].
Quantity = 0.52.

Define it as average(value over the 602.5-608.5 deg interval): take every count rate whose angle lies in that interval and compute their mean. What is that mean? 6.4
